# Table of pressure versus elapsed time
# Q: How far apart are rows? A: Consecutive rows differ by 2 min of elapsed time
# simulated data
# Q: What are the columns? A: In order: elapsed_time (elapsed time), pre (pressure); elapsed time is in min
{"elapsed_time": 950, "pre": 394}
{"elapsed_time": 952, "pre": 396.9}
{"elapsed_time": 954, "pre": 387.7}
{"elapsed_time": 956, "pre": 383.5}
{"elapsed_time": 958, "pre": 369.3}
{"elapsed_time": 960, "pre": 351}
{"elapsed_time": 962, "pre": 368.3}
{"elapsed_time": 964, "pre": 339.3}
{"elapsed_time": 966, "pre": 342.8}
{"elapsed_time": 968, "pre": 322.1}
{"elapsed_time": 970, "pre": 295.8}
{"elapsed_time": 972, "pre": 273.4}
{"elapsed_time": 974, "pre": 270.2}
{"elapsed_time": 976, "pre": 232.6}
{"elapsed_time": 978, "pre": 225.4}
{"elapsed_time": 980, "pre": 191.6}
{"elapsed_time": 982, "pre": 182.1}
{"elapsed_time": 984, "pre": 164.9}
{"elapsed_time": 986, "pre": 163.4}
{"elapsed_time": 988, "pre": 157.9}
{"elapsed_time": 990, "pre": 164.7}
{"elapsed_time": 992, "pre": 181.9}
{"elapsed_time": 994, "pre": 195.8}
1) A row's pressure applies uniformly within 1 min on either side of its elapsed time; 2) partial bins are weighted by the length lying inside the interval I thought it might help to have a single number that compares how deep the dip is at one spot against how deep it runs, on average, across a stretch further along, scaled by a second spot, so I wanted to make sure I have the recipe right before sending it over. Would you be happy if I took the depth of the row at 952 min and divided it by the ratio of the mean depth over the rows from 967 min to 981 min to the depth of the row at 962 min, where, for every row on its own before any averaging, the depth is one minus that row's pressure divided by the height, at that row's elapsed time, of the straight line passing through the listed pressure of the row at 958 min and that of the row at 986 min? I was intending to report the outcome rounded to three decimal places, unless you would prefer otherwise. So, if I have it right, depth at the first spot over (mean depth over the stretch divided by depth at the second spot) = 0.145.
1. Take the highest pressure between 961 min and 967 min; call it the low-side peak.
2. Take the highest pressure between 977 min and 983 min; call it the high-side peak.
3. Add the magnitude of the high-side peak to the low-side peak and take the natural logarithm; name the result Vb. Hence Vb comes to 6.39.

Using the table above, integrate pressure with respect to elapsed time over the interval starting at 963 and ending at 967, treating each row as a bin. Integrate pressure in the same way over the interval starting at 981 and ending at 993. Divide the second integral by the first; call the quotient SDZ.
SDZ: 1.5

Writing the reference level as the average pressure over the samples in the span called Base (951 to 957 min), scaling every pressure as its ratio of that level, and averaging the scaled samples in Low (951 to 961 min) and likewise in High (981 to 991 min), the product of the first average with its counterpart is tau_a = 0.42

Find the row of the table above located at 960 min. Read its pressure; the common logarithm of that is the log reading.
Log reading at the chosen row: 2.55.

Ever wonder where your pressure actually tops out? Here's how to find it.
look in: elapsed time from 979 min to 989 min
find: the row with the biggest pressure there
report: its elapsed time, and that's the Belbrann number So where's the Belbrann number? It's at 980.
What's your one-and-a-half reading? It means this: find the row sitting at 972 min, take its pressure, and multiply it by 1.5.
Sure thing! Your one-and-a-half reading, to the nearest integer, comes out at 410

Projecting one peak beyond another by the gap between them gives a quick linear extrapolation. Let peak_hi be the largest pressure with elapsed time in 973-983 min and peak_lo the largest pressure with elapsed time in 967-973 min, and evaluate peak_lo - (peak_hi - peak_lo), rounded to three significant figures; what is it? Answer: 374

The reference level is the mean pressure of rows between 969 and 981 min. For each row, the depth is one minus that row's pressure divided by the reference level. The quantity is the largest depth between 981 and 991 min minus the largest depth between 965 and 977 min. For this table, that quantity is 0.30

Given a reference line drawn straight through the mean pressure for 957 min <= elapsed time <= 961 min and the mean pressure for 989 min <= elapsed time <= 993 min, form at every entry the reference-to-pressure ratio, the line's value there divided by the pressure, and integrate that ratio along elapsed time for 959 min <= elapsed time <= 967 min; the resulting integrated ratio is 7.7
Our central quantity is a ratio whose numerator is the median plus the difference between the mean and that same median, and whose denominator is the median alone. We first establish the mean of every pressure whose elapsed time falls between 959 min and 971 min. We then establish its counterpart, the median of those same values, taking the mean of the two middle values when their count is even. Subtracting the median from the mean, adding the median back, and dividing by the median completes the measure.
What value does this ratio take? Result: 0.99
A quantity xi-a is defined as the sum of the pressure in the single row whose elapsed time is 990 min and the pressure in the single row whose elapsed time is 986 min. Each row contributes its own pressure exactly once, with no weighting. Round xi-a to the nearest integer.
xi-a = 328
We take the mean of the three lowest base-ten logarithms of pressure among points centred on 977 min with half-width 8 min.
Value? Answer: 2.25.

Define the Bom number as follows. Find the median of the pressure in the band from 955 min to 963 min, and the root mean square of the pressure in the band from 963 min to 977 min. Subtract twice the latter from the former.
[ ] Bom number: -229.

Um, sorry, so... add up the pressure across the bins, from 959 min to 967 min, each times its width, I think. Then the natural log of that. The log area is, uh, 7.9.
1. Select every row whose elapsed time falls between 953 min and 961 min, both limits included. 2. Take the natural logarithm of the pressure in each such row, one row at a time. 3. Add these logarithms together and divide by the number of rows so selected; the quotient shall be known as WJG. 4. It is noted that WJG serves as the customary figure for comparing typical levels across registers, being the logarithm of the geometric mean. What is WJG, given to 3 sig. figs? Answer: 5.92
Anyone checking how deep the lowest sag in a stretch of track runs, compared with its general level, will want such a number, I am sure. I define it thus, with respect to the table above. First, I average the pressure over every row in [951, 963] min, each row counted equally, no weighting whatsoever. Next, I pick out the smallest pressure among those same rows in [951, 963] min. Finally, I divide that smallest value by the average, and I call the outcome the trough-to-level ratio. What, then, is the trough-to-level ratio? 0.93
